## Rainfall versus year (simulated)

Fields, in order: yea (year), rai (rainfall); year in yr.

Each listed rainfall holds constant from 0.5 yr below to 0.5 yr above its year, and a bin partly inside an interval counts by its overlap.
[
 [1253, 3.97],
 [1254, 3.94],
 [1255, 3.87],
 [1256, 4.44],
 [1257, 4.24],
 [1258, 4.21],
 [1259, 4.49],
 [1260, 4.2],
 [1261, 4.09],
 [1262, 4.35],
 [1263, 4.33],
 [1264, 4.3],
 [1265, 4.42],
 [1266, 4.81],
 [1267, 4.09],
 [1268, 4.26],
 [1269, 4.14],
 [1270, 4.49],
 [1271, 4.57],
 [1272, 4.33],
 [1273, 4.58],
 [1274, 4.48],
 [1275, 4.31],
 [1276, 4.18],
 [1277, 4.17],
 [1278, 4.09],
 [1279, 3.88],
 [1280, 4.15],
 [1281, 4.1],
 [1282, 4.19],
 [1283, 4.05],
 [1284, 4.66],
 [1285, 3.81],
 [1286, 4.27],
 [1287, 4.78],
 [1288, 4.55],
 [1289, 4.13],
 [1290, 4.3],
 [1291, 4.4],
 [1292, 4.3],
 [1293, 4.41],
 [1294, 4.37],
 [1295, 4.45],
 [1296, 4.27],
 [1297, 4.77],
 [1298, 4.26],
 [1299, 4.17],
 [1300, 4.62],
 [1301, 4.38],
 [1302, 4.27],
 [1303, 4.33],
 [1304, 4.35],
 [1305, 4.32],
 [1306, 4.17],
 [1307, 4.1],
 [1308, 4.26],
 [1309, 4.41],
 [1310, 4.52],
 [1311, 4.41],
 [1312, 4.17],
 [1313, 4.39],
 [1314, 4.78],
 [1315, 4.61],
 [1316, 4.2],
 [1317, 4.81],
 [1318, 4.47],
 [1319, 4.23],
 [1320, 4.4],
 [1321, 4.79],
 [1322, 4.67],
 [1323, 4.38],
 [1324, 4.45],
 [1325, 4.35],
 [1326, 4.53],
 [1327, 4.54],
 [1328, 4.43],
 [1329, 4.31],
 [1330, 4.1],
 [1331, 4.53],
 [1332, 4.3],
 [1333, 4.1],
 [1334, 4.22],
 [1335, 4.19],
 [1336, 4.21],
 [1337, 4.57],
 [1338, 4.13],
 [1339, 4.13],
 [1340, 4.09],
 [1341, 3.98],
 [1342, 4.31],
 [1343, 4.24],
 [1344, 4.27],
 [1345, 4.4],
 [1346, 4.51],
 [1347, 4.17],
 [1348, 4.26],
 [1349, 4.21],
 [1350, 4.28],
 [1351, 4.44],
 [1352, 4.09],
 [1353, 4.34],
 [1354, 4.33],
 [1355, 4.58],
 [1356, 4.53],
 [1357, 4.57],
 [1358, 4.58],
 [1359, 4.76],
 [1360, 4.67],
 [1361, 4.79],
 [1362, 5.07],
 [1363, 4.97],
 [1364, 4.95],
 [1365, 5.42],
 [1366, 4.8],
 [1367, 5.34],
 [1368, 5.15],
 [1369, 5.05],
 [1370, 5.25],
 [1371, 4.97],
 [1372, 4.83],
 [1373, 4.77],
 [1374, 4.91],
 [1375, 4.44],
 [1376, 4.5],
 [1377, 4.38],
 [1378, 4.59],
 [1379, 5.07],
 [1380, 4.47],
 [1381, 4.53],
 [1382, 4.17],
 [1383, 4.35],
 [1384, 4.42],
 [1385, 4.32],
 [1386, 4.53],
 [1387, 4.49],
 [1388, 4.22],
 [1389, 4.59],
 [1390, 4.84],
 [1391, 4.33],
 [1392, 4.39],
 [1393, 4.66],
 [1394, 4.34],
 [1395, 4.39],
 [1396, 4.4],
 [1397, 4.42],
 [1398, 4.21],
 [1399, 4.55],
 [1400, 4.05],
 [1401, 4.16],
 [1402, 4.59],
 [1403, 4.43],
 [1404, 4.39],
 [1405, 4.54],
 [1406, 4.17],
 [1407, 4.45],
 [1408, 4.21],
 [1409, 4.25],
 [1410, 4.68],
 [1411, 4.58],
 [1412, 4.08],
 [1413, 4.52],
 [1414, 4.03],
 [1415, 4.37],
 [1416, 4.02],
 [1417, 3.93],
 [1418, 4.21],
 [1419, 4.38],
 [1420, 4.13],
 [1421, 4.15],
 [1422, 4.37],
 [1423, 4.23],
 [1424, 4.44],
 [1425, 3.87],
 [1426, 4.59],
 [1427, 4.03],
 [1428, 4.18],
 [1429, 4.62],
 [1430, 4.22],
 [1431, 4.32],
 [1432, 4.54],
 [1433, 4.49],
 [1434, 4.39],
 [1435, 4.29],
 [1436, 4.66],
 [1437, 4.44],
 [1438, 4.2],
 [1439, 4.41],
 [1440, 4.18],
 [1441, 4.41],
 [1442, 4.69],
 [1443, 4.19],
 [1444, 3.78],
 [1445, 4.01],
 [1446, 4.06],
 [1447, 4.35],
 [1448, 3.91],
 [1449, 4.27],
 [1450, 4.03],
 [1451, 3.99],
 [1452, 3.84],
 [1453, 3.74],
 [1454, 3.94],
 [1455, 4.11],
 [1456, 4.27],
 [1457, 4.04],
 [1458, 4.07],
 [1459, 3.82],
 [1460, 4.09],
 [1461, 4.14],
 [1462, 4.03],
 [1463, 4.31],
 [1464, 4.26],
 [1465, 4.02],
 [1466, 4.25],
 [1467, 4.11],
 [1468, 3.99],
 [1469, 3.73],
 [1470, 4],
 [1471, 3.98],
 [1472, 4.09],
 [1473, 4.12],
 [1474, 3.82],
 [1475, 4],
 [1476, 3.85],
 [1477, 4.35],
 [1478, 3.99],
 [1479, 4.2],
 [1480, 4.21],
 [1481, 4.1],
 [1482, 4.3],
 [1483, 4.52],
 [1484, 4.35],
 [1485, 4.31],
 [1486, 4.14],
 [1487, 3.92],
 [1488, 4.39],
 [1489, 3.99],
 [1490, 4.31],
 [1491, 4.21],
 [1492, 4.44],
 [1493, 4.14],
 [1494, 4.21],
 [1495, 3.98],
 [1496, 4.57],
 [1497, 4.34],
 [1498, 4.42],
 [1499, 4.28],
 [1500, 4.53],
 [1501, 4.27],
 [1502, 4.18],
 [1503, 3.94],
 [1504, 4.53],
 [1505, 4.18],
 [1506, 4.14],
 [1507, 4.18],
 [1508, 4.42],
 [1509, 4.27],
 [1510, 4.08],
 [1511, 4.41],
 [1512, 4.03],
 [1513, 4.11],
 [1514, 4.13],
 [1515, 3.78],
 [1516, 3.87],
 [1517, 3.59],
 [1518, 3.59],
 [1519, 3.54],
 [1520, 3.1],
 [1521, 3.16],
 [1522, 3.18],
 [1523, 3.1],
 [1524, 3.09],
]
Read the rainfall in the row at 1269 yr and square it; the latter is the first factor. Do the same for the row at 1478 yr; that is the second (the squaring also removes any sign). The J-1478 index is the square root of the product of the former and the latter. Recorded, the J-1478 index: 16.5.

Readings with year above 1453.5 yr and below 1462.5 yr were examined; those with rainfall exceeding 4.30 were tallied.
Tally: 0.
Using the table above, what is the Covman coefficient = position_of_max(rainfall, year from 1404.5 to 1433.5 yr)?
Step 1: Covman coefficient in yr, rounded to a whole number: 1410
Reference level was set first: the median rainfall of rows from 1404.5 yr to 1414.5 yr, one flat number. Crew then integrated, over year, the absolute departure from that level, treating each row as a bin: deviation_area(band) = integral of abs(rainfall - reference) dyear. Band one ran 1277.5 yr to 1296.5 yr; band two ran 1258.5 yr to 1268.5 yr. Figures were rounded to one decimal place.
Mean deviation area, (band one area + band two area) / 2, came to 2.7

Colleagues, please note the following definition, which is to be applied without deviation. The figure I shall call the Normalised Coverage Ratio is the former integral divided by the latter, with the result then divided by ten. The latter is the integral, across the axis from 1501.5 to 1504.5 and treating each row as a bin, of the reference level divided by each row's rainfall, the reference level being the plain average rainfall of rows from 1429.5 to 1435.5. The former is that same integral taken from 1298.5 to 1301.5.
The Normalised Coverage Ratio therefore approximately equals 0.096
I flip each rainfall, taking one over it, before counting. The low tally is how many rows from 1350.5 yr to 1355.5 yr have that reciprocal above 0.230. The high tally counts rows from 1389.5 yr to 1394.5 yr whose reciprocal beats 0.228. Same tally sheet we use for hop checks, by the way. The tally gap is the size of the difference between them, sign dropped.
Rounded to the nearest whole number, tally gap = 1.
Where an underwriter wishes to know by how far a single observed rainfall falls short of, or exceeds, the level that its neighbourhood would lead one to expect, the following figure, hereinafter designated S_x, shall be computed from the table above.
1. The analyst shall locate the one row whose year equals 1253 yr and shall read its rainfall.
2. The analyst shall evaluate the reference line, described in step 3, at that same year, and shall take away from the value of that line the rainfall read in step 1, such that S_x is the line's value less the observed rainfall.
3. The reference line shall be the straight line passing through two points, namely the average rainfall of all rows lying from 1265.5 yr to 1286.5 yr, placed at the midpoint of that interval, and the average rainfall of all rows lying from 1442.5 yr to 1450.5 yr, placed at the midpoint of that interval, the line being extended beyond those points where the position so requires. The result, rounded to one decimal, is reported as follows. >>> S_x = 0.3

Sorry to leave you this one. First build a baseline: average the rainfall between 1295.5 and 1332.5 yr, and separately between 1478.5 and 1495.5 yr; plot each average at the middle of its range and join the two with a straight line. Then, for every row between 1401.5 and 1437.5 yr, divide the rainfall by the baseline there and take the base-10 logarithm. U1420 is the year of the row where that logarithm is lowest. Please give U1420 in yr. 1425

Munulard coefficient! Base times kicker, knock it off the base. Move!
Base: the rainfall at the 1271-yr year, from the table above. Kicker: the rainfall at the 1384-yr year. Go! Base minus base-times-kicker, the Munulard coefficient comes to -15.6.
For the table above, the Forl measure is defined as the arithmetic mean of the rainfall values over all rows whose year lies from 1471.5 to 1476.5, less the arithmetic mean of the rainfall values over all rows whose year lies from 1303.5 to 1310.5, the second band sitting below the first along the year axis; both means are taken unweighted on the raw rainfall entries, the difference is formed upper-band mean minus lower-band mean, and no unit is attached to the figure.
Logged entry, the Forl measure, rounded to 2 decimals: -0.33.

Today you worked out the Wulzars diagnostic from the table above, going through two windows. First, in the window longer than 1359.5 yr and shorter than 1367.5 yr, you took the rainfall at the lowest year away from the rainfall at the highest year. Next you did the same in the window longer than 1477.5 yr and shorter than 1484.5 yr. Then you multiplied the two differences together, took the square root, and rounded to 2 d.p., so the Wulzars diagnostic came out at 0.49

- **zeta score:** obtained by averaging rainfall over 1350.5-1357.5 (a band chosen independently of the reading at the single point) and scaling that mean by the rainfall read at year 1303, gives 19.1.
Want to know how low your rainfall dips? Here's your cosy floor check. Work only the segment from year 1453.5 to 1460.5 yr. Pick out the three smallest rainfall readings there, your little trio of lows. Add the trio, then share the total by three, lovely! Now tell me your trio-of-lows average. 3.93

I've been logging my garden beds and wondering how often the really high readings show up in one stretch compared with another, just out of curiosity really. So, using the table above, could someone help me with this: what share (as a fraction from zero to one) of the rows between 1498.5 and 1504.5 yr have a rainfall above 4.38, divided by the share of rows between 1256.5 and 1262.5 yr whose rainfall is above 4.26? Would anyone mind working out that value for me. 1.0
